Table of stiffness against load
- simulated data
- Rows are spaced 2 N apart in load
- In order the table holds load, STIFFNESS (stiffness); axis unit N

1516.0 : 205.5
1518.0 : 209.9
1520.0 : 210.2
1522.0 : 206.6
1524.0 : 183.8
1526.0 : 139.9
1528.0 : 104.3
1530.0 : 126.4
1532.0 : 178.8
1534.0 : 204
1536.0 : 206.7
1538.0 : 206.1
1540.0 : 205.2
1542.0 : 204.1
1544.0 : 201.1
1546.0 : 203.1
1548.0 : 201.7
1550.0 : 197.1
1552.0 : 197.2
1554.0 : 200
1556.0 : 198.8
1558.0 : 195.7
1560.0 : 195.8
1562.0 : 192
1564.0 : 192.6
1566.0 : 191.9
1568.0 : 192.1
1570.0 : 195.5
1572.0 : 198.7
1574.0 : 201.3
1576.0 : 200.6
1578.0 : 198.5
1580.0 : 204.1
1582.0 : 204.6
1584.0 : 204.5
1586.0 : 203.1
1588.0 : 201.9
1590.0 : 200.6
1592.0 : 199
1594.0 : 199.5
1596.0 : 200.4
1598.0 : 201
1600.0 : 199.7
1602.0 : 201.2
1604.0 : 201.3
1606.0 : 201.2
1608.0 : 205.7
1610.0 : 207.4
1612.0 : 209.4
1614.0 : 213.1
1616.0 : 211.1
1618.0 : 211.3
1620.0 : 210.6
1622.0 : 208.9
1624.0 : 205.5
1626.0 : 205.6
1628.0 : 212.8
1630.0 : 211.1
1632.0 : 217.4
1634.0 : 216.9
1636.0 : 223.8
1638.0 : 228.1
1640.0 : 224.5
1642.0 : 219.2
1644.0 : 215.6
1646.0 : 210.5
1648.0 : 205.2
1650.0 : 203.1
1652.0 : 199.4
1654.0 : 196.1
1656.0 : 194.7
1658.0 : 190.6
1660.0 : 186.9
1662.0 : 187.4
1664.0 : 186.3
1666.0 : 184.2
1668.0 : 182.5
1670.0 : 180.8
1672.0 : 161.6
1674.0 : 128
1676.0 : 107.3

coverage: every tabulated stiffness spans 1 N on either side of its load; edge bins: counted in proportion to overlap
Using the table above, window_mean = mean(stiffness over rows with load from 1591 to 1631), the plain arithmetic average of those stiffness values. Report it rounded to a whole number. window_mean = 206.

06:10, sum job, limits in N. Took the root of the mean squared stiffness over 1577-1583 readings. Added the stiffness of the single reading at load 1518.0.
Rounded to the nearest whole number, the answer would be 412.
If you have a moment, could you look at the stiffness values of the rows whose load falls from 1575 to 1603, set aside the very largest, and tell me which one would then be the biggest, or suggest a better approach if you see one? 204.5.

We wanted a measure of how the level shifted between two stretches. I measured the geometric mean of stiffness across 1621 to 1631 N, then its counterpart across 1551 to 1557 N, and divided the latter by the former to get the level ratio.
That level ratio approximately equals 0.95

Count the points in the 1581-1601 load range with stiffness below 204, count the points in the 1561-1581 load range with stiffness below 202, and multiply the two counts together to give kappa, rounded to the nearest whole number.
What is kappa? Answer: 72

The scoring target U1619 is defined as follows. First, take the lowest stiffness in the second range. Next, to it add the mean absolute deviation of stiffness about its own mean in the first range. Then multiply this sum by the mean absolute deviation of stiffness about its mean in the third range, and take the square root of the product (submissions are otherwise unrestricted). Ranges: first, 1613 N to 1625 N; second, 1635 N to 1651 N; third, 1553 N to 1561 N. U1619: 19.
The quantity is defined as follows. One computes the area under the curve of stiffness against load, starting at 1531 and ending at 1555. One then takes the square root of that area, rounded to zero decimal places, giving 69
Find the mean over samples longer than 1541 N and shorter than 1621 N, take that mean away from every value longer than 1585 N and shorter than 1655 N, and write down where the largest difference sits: 1638.0 N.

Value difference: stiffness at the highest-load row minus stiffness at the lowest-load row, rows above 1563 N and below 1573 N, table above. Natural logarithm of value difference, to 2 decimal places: 1.81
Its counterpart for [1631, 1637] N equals 1.86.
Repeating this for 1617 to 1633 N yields 1.81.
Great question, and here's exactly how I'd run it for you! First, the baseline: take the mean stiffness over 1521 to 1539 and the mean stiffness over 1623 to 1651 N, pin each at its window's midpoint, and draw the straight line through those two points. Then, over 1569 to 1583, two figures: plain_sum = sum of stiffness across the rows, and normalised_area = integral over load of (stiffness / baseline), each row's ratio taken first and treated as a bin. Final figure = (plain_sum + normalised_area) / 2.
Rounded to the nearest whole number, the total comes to 709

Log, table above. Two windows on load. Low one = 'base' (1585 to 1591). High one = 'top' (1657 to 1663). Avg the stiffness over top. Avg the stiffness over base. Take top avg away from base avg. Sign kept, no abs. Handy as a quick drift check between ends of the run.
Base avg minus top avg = 14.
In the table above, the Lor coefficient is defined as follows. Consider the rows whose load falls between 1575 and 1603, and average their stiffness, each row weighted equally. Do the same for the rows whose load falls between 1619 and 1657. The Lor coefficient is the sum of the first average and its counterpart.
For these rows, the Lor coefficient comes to 412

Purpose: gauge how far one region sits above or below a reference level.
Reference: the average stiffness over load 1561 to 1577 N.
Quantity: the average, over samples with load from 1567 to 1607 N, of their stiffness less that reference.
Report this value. 5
